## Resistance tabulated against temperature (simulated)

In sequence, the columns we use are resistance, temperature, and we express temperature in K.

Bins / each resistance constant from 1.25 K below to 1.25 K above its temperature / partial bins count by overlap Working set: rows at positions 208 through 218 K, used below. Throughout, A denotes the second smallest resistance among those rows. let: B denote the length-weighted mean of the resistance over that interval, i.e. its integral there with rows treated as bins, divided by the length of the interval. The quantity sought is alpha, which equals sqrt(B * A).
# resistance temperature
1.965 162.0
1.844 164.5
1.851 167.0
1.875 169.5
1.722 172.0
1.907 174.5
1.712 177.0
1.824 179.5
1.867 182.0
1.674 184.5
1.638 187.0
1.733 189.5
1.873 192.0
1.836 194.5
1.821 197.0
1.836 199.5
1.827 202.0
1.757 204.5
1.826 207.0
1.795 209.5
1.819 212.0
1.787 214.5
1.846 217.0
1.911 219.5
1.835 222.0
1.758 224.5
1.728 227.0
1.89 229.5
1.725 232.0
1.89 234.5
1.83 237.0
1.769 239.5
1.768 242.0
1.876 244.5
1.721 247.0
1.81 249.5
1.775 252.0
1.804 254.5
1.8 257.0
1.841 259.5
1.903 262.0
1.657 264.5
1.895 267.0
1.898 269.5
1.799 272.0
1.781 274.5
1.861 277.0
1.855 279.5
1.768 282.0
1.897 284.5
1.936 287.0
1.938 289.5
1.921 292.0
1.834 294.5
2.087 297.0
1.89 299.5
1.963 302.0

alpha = 1.80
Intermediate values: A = 1.795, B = 1.811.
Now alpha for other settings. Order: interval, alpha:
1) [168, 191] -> 1.72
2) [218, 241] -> 1.77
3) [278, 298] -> 1.87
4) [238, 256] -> 1.78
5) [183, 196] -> 1.71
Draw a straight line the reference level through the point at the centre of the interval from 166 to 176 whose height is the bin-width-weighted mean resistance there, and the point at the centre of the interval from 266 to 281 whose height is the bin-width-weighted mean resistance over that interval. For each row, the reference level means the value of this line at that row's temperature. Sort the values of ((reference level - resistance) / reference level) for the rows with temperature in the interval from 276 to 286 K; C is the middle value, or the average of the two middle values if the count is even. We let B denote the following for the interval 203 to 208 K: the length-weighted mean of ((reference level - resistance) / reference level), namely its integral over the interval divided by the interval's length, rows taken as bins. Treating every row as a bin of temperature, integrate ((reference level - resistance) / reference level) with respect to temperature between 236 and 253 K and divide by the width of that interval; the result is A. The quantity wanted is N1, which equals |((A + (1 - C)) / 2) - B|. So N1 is 0.491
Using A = 0.027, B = 0.026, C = -0.006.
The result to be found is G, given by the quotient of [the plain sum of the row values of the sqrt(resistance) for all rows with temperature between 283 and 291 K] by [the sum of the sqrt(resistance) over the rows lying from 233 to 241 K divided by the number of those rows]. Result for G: 3.08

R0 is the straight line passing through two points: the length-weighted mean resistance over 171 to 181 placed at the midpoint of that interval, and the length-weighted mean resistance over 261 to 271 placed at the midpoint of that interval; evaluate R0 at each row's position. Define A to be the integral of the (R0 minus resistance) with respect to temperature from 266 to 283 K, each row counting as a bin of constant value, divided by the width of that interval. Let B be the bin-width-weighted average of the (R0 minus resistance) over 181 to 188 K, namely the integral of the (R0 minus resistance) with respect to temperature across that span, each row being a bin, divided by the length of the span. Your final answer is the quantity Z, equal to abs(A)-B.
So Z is -0.07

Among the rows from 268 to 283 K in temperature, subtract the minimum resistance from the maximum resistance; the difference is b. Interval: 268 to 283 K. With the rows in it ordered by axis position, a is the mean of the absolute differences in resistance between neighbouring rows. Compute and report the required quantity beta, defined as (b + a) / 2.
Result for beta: 0.09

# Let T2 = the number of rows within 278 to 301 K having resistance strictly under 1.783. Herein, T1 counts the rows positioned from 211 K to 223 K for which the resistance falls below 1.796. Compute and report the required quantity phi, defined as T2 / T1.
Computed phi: 1.0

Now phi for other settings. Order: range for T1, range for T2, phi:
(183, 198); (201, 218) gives 0.3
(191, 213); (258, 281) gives 1.0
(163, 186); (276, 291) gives 0.3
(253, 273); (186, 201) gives 2.0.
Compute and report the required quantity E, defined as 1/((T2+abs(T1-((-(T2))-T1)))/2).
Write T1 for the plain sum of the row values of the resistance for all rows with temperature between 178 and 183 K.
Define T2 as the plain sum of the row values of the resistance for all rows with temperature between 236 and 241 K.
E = 0.137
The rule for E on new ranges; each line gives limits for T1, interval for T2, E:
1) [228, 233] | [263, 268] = 0.140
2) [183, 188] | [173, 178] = 0.144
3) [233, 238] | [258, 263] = 0.134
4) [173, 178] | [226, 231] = 0.138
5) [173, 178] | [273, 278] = 0.138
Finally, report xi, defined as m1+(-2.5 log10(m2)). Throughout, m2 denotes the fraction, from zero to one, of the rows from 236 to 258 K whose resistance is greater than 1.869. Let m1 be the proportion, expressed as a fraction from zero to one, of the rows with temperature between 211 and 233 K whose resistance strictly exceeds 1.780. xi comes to 3.1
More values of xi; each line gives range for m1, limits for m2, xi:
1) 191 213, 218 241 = 2.1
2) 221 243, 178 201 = 2.8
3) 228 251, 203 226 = 2.9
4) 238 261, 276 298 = 1.2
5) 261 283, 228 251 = 2.0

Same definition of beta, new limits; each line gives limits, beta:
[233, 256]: 0.12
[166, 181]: 0.16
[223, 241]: 0.14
